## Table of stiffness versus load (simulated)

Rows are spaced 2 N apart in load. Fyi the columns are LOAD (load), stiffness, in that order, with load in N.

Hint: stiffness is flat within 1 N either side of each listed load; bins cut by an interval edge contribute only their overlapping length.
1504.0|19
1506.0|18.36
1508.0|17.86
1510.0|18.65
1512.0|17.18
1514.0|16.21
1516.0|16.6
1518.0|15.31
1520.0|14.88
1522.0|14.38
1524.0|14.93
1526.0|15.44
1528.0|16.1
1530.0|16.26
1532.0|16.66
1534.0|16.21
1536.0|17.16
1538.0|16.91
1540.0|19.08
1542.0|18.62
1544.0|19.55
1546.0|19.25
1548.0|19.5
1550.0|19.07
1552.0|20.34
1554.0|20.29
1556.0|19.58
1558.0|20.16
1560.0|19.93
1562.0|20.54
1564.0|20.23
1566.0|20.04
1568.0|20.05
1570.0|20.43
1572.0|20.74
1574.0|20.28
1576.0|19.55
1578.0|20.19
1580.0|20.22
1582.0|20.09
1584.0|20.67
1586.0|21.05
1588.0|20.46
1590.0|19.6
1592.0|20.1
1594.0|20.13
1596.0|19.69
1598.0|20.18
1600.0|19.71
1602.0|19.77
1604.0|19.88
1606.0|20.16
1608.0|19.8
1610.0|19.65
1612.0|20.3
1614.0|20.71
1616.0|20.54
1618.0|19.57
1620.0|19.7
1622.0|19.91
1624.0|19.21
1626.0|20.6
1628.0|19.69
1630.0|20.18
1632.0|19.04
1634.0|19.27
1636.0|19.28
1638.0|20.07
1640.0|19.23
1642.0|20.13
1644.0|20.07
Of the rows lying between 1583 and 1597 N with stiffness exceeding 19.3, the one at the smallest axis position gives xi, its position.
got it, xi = 1584.0 N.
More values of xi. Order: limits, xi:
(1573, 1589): 1574.0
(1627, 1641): 1628.0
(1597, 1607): 1598.0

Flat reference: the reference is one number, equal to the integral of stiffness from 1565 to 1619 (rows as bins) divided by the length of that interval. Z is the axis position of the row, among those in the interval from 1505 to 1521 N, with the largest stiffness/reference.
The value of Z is 1510.0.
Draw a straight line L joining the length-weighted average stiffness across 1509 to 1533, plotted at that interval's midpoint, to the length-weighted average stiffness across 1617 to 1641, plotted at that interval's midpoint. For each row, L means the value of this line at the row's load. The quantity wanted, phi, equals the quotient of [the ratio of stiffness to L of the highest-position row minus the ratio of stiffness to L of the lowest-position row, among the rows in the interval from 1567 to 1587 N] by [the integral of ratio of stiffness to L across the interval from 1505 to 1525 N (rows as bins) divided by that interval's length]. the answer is 0.02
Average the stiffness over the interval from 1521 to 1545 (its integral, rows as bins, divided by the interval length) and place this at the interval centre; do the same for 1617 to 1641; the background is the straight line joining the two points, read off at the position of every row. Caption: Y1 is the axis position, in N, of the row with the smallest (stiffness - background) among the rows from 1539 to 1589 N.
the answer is 1576.0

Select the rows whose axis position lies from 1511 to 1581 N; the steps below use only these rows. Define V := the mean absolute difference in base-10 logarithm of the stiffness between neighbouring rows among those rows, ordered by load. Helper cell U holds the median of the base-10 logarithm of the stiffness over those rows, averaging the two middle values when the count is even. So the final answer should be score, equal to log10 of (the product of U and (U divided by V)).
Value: 2.09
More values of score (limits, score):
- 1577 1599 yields 2.29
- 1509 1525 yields 1.83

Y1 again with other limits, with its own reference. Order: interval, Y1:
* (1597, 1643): 1640.0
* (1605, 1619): 1618.0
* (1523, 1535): 1524.0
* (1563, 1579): 1576.0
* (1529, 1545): 1534.0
